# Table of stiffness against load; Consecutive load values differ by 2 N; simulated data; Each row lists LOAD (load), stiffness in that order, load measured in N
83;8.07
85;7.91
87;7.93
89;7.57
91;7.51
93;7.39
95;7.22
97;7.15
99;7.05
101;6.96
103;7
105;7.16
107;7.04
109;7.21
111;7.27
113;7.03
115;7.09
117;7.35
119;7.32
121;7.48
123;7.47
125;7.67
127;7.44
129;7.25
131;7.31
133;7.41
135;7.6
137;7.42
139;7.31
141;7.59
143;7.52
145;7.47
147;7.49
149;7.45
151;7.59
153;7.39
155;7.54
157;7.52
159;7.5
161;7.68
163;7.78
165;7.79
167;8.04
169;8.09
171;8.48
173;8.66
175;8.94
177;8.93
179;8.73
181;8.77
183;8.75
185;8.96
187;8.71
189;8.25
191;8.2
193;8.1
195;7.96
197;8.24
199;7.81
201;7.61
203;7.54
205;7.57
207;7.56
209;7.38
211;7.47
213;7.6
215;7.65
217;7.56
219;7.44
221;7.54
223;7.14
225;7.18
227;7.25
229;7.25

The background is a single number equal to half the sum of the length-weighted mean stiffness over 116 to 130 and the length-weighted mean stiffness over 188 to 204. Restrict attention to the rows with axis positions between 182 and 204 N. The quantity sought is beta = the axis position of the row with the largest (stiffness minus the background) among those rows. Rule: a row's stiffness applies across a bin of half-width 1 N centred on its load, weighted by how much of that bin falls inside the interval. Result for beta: 185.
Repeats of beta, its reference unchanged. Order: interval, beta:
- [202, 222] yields 215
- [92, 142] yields 125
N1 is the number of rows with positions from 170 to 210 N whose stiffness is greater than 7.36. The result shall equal 20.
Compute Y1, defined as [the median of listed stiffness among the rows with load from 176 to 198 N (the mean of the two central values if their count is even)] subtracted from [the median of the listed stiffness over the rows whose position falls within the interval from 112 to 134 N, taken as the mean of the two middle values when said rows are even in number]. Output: -1.4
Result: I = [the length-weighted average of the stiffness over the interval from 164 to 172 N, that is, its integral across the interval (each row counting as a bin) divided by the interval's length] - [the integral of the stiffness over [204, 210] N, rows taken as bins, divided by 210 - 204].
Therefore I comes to 0.6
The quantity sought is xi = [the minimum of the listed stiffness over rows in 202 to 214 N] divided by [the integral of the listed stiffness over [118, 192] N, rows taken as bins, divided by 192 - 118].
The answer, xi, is 0.94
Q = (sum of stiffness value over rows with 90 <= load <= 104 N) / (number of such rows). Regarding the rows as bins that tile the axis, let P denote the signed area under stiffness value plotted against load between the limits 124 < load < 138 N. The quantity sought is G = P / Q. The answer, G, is 14.5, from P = 104.2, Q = 7.2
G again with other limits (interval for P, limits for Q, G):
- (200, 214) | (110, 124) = 14.5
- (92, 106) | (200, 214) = 13.3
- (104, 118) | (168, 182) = 11.6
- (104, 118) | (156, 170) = 12.9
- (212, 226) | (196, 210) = 13.6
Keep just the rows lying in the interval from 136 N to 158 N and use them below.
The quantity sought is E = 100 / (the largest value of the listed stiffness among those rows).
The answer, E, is 13.18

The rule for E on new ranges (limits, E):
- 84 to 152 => 12.61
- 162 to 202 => 11.16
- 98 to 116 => 13.76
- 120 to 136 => 13.04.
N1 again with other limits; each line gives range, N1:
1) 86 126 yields 7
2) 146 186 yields 20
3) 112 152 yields 13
